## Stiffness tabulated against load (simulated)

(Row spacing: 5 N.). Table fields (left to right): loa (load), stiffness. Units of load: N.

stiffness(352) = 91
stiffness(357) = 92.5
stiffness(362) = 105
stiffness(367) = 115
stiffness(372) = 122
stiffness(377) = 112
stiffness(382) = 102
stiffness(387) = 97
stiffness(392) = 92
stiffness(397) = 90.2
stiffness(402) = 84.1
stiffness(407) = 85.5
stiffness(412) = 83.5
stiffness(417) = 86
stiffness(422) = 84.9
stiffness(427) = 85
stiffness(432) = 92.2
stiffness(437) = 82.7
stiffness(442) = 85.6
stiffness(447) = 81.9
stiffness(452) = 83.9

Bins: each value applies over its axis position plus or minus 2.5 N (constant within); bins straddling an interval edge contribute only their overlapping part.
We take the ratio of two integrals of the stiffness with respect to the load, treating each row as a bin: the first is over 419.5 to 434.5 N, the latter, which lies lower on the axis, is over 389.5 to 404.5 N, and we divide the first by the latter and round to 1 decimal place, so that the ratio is 1.0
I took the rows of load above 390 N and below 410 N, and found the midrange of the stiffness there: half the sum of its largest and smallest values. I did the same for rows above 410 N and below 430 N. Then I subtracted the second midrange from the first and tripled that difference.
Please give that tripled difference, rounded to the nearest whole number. 10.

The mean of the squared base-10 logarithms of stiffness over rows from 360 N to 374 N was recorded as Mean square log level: 4.23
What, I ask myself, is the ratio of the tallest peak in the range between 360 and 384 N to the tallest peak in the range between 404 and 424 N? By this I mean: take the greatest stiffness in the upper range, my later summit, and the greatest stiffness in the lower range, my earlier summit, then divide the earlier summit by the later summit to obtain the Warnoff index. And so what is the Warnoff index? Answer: 1.42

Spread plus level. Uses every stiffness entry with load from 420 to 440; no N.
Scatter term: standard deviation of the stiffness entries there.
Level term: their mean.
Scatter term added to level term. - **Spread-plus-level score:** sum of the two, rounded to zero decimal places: 90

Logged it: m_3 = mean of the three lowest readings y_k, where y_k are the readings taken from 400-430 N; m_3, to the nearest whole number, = 84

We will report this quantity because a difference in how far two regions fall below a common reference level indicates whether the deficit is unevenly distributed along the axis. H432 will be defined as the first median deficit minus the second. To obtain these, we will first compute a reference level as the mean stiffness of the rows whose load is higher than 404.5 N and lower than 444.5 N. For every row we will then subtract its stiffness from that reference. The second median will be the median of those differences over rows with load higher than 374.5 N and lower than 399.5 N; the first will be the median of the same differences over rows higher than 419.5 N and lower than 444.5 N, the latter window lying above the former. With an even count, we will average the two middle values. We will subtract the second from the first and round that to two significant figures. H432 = 12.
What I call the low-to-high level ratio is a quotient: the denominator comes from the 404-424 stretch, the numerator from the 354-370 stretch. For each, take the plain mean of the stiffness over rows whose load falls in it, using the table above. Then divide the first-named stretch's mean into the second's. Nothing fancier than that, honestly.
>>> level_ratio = 1.23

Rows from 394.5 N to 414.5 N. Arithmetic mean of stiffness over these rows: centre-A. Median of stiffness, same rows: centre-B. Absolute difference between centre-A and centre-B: 1.0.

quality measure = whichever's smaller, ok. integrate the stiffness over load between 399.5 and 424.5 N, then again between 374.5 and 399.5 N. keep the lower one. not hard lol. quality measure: 2120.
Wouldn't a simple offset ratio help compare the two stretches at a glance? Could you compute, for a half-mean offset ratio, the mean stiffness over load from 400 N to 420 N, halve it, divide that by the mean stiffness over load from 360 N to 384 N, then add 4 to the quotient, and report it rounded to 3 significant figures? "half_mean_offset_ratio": 4.38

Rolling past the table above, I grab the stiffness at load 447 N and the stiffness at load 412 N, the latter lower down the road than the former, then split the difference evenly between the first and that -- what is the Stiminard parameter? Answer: 82.7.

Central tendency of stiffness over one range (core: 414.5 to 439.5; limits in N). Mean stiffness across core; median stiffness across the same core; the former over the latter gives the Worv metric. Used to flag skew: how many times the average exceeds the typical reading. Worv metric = 1.014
